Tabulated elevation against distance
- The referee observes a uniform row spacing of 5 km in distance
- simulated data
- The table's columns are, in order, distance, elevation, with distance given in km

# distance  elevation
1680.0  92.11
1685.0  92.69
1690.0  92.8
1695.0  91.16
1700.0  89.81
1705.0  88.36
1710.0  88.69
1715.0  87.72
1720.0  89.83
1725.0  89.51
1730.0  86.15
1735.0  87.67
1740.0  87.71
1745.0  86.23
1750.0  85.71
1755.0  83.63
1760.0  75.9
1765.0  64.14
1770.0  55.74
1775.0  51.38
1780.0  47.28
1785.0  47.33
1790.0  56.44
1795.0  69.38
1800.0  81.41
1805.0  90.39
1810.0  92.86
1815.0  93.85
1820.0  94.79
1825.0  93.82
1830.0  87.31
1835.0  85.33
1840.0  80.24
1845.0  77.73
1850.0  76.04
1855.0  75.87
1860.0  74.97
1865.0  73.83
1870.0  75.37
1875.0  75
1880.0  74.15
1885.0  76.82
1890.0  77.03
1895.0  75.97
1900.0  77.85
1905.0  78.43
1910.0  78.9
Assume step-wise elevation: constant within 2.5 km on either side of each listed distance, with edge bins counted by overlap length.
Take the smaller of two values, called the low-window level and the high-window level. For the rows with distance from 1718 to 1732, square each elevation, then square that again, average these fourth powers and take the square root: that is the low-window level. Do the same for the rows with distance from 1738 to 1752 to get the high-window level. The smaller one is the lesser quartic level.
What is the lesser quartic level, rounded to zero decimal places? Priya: 7493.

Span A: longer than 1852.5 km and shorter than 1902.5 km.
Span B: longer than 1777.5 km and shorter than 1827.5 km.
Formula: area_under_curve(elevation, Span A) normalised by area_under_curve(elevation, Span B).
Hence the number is 0.99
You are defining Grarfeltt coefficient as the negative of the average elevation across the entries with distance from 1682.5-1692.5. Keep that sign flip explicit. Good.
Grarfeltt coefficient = -93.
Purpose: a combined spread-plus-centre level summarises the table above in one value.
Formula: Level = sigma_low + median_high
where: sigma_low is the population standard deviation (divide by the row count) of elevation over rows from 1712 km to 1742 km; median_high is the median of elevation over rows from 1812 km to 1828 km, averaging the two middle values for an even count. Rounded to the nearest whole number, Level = 95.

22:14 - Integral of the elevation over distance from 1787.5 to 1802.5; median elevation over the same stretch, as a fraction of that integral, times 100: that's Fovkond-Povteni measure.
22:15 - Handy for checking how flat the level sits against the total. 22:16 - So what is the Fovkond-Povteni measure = 6.70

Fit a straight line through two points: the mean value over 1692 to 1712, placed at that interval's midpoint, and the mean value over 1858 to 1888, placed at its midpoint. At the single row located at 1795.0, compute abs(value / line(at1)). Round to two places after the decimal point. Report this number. 0.85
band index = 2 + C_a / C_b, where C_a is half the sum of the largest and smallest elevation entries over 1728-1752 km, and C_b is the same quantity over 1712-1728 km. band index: 2.98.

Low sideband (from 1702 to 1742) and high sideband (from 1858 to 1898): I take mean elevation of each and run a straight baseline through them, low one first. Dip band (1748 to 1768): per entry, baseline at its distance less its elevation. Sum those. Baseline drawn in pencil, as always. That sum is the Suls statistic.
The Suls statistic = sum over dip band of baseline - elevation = 32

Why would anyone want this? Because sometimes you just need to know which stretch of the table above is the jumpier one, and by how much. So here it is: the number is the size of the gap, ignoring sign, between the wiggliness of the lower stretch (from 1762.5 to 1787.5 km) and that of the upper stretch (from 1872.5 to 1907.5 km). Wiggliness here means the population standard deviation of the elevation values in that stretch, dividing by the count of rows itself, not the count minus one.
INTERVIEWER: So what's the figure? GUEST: 5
